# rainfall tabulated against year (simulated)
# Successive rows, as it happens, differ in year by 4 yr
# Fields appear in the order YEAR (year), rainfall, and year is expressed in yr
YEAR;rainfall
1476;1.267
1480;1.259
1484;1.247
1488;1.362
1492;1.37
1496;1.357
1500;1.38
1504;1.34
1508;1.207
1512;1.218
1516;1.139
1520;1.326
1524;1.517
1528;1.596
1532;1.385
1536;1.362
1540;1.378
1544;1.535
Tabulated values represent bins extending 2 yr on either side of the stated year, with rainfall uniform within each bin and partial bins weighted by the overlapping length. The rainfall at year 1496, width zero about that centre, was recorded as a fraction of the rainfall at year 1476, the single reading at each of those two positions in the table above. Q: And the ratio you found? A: 1.07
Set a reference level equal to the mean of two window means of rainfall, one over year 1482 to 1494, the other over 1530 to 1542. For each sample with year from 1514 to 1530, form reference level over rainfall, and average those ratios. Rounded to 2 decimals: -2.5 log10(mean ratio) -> 0.02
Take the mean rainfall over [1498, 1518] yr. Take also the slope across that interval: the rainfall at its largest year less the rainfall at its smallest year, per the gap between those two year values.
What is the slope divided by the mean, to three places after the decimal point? -0.012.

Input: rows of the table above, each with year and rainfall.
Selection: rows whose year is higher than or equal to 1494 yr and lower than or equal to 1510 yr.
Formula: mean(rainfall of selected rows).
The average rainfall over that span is 1.32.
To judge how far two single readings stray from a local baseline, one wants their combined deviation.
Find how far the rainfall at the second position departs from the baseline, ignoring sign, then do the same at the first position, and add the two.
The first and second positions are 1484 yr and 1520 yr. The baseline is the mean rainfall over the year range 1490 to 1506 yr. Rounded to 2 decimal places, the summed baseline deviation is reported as 0.15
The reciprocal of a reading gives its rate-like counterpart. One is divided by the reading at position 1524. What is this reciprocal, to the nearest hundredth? 0.66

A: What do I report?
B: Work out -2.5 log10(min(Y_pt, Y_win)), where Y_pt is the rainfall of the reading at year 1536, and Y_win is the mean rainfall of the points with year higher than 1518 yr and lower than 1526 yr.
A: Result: -0.34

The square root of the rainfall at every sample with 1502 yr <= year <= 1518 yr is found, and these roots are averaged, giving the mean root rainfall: 1.107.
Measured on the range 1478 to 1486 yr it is 1.119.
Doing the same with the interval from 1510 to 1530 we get 1.163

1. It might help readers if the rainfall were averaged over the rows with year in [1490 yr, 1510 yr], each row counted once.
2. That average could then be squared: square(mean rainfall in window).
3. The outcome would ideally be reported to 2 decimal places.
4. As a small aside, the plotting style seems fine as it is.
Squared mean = 1.77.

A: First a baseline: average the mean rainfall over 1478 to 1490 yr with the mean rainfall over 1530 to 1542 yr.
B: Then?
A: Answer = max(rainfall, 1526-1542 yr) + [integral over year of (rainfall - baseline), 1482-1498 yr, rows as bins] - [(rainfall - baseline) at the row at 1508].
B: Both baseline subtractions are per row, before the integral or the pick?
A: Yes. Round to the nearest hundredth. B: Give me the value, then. 1.75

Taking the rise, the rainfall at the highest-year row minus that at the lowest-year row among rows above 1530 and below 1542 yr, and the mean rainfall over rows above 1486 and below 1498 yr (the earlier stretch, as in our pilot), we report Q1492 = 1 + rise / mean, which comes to 0.99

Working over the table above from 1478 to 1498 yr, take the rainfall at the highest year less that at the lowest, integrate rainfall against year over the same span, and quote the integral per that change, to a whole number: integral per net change 269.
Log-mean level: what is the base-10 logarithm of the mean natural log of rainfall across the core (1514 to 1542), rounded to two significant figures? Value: -0.49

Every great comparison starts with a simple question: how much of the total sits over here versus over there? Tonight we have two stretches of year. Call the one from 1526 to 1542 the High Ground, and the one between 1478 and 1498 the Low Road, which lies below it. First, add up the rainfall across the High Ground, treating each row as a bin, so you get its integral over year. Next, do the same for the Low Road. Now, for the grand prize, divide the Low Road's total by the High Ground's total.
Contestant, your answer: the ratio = 1.2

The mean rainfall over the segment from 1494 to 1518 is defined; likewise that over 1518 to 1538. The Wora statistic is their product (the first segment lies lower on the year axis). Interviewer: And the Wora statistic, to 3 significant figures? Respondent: 1.83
